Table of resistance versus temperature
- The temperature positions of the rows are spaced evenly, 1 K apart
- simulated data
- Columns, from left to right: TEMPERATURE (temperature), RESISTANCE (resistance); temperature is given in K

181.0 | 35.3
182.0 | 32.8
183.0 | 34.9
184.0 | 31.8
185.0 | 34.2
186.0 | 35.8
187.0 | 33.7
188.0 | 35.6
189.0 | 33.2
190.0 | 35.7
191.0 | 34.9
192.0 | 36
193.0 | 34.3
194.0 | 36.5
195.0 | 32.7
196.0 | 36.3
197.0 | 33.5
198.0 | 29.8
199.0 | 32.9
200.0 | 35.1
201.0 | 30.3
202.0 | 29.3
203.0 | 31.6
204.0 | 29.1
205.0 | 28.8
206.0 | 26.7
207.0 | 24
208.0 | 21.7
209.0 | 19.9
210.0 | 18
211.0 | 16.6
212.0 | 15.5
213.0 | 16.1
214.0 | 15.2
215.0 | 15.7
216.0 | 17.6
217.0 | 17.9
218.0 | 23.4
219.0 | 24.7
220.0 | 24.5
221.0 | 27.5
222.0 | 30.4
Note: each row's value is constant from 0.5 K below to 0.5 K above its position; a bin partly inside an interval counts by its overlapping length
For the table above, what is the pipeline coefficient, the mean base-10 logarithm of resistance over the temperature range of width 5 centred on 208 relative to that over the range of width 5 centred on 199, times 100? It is 89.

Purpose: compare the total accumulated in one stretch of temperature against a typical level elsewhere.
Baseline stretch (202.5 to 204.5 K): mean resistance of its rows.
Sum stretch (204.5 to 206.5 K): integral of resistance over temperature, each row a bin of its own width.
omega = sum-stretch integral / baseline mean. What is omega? 1.8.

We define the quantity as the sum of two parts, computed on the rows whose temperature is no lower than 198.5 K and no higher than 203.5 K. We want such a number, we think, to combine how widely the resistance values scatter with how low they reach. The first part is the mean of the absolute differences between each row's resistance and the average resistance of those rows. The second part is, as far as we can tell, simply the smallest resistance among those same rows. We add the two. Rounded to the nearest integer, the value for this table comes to 31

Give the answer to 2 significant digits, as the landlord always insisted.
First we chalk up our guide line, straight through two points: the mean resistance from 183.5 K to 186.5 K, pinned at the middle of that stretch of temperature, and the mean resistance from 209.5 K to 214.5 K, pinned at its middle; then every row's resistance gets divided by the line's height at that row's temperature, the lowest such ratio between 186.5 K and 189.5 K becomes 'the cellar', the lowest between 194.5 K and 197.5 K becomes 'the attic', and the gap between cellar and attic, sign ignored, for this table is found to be 0.16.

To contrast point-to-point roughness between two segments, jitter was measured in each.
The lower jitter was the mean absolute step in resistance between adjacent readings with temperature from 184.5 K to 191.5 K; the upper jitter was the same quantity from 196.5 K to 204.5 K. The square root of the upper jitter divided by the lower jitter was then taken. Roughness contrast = 1.22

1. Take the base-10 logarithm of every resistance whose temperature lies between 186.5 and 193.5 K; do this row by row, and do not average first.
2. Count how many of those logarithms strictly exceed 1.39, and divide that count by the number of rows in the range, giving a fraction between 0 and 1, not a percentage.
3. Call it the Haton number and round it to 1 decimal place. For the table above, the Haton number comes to 1.0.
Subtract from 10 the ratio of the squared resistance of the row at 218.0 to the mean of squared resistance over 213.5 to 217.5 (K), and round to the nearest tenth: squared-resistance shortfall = 8.0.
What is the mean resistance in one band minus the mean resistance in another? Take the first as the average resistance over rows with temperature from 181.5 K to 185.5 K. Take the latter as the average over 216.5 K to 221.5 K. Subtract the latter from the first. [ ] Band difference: 10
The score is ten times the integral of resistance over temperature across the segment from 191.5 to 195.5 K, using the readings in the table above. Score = 1395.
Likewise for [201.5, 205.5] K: 1188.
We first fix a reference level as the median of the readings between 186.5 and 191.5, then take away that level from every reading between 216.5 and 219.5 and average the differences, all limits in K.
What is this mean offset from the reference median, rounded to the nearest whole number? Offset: -13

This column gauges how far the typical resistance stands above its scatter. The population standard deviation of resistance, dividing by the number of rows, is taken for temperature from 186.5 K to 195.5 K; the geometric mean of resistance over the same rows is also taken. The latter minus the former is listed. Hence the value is 33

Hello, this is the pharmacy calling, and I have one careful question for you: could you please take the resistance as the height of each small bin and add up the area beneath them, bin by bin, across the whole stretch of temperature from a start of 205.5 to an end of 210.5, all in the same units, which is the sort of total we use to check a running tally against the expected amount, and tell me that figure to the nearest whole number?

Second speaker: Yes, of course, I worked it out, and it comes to 110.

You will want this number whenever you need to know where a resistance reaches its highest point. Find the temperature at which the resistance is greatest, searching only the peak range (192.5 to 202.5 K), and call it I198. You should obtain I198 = 194.0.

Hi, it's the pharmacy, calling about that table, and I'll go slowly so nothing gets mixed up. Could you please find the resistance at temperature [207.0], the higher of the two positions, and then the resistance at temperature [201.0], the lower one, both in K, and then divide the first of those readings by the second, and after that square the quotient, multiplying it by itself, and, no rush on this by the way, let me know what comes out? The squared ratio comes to 0.63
